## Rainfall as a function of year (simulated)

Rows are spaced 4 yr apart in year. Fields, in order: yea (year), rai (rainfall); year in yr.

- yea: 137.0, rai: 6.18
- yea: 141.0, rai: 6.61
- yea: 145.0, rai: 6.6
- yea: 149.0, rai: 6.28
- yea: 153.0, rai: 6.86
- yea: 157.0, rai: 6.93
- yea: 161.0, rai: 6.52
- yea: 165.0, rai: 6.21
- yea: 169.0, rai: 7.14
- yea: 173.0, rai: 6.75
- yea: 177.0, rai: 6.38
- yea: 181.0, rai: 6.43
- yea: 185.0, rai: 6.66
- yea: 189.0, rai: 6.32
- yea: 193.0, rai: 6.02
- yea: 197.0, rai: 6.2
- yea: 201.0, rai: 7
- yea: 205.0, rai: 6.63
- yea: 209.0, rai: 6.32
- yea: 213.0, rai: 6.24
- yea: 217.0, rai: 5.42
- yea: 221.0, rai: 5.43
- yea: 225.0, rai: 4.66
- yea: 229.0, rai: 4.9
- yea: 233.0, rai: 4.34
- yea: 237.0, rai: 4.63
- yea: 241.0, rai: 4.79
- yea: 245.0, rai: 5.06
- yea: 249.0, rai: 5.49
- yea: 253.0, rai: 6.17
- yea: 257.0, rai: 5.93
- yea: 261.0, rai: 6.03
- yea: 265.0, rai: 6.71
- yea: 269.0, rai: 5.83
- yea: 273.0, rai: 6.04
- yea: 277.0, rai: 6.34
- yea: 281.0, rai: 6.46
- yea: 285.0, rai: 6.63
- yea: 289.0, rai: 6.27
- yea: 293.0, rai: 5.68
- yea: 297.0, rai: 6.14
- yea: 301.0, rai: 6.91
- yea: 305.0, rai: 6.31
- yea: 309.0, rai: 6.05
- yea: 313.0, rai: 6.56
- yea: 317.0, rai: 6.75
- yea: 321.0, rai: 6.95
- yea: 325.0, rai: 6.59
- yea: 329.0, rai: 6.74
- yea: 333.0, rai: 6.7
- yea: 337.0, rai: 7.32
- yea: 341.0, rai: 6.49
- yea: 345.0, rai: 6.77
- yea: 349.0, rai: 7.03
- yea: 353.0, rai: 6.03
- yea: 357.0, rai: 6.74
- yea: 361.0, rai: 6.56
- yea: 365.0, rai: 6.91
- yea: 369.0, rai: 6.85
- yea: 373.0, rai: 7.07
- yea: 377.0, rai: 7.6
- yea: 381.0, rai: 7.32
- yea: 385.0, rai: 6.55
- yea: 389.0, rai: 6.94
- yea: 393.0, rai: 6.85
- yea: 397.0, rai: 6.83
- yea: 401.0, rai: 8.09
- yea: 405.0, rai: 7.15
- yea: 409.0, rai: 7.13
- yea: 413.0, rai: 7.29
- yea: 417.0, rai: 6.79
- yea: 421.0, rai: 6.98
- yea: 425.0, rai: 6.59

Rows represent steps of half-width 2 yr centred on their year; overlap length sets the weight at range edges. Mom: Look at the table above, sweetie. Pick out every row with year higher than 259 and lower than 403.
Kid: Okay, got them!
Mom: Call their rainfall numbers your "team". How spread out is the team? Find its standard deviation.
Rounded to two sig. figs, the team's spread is 0.49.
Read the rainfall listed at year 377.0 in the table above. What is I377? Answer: 7.6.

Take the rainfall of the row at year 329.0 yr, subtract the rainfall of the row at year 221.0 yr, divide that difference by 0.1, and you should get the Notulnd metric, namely 13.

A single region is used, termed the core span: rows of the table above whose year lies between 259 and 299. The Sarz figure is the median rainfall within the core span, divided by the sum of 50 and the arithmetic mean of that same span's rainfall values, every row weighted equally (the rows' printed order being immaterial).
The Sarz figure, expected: 0.110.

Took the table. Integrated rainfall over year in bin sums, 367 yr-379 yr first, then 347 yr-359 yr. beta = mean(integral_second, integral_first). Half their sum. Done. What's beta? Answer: 82.6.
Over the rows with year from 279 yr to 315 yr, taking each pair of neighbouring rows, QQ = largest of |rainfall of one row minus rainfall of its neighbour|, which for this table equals 0.77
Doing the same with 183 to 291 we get 0.88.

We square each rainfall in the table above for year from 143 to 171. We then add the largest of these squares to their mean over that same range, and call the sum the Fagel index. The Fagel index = 95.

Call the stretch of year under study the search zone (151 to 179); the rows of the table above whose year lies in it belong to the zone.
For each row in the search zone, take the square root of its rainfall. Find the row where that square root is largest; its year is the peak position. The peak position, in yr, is 169.0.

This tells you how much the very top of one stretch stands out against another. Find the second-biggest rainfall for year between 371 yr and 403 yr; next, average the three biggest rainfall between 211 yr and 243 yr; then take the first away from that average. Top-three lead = -1.90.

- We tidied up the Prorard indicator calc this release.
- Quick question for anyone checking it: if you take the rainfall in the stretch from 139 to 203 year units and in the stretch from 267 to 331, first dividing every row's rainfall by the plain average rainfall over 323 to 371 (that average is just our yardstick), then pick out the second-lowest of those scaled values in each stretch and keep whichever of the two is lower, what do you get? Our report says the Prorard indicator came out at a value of 0.87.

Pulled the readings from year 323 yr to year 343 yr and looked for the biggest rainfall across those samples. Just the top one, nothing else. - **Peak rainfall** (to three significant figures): 7.32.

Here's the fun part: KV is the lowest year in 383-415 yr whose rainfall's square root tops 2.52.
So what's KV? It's 385.0 yr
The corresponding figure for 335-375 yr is 337.0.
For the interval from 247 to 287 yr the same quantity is 265.0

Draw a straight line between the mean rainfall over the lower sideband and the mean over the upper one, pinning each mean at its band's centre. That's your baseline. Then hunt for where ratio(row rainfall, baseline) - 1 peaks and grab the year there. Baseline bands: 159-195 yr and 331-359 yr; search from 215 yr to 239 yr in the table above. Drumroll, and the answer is 221.0 yr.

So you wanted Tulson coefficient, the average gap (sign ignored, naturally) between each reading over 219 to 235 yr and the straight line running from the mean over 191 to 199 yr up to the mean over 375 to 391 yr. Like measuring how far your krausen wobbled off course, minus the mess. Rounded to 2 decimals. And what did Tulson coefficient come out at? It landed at 1.45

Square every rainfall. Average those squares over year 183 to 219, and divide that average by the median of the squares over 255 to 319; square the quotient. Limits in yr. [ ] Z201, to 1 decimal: 1.0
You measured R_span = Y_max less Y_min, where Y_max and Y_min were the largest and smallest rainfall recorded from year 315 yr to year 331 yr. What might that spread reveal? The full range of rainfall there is 0.4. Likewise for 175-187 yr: 0.3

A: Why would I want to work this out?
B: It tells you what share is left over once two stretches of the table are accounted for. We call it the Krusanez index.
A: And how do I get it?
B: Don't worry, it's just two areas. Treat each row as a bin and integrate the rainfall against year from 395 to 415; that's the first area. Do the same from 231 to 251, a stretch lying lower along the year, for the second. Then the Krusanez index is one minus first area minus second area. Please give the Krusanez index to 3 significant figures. -242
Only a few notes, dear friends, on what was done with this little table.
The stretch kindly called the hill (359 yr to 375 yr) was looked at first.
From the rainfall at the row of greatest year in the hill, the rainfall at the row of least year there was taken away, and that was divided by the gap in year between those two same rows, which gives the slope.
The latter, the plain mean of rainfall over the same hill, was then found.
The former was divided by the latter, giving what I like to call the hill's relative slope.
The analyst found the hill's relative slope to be 0.006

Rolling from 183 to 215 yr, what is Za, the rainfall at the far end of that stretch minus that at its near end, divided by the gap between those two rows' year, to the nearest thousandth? -0.015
